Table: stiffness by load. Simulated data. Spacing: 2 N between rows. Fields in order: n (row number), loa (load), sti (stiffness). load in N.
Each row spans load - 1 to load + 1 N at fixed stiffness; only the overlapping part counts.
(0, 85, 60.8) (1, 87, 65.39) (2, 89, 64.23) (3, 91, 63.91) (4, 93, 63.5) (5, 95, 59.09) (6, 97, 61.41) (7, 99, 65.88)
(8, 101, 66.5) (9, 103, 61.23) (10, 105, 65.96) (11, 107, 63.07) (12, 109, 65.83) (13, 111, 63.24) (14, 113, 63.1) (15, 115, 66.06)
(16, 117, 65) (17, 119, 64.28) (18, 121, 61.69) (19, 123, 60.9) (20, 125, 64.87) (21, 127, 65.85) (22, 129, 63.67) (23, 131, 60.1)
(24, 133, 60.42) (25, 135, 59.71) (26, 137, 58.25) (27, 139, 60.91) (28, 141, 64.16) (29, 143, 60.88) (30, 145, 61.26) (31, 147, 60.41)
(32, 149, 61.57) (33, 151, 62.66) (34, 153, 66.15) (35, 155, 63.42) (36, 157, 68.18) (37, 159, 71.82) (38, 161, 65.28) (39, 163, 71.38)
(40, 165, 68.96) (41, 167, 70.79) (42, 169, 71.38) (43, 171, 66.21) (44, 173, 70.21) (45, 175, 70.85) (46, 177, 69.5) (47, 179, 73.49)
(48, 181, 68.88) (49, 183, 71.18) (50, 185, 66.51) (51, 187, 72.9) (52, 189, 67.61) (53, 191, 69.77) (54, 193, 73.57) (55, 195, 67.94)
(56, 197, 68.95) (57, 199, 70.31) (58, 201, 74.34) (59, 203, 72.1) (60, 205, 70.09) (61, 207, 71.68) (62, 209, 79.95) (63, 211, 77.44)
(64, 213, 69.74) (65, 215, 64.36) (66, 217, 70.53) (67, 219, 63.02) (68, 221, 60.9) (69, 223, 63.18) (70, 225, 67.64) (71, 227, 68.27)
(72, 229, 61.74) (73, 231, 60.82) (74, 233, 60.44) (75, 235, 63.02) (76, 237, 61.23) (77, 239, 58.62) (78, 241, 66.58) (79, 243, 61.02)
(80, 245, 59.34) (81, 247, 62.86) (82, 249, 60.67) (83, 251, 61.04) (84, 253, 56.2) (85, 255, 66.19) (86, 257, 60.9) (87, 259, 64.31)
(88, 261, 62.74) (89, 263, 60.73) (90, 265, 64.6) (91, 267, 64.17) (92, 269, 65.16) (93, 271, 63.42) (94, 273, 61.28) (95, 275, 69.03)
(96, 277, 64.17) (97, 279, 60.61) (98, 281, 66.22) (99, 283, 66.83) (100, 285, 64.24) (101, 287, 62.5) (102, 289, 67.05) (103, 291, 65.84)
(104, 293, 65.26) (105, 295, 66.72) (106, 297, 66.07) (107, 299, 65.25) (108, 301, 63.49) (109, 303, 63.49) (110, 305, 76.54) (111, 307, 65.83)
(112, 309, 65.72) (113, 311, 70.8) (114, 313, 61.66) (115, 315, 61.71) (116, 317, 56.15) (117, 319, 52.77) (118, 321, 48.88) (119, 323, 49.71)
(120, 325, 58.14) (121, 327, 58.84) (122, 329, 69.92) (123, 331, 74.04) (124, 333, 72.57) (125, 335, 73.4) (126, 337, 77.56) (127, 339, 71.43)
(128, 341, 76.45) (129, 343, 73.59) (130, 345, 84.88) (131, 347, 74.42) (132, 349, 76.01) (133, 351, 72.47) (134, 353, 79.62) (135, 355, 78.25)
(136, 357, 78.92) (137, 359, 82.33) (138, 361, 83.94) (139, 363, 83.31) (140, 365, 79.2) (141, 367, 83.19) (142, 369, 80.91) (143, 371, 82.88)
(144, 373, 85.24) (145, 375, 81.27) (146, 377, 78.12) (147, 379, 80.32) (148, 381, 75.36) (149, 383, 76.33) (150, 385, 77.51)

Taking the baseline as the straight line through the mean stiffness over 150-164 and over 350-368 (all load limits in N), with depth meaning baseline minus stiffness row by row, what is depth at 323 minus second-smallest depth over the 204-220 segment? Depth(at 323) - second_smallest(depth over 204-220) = 35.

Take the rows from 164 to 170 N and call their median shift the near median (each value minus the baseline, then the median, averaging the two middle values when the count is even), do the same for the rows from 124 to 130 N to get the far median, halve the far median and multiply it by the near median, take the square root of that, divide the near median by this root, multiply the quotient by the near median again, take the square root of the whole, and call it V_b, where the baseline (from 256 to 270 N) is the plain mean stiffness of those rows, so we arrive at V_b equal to 5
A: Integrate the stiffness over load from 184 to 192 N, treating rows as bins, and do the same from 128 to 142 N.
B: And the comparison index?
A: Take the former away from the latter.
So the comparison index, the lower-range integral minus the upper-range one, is 301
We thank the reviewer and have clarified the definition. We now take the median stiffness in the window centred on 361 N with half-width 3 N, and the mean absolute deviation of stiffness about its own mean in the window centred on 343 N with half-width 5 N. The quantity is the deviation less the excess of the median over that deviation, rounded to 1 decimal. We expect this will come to -76.1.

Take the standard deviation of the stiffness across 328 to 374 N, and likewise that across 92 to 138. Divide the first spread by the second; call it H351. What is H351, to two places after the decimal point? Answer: 1.87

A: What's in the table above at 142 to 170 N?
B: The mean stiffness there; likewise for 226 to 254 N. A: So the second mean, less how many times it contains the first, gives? 60.6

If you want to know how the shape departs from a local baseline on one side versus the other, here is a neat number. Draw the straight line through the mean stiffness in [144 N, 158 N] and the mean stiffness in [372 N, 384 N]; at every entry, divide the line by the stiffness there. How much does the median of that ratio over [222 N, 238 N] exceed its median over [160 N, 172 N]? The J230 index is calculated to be 0.19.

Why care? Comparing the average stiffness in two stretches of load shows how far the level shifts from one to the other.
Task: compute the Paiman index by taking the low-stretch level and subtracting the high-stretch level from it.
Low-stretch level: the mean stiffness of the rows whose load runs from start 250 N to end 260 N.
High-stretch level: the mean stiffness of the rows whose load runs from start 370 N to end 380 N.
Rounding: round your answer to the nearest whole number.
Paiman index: -20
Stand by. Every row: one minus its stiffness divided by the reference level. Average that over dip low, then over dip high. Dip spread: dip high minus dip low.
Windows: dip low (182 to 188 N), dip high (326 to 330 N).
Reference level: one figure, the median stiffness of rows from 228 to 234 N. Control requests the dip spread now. 0.10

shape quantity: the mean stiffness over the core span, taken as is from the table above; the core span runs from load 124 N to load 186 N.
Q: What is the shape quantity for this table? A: 66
